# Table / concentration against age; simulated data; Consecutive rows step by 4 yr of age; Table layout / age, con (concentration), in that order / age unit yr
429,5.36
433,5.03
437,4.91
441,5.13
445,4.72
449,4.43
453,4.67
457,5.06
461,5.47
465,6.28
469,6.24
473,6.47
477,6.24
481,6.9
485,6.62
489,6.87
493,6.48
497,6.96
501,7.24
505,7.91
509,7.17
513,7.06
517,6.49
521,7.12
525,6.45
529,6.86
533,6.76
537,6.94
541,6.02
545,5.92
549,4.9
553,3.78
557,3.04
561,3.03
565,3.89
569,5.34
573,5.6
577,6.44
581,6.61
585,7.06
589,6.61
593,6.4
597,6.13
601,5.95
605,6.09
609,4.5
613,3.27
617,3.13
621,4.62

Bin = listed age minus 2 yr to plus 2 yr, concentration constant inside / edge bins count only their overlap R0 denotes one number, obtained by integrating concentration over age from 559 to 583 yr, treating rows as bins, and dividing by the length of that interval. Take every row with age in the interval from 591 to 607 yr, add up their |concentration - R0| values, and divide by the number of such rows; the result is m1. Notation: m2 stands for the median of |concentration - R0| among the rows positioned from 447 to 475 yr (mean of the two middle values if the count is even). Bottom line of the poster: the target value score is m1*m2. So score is 0.7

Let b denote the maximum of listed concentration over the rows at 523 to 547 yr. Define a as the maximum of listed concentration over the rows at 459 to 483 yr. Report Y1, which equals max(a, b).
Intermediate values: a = 6.9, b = 6.94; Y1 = 6.94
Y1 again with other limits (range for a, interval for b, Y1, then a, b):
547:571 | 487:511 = 7.91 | 5.34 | 7.91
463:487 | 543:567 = 6.90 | 6.9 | 5.92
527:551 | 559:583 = 6.94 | 6.94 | 6.61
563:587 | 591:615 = 7.06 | 7.06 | 6.4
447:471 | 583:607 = 7.06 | 6.28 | 7.06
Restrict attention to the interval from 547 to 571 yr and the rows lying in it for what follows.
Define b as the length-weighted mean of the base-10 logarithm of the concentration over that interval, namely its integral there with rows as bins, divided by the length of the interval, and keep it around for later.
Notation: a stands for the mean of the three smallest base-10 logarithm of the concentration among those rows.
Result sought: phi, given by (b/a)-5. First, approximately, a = 0.51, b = 0.592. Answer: -3.85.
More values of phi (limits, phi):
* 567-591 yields -3.96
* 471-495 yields -3.98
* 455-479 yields -3.96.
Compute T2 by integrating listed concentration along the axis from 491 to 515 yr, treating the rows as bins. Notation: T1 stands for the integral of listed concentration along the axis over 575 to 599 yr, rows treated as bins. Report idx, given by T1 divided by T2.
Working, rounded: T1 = 157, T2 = 171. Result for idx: 0.92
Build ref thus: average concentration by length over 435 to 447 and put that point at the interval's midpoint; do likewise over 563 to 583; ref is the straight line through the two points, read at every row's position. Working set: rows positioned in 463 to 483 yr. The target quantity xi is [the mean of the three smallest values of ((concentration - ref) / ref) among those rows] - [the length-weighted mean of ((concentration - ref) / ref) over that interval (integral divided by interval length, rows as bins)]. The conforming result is -0.031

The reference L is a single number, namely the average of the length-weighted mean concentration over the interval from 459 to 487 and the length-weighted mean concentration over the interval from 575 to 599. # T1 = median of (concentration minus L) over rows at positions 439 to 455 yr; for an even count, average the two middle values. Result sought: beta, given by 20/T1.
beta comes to -12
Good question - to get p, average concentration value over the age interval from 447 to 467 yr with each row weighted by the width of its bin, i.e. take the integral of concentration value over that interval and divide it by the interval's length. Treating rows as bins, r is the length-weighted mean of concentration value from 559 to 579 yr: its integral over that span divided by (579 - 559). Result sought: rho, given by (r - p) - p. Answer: -6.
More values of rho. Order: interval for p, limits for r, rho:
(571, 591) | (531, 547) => -7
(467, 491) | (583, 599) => -7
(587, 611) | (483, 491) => -5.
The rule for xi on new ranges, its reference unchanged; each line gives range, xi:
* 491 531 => -0.096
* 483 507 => -0.061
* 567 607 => -0.100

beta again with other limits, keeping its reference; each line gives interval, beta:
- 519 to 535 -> 53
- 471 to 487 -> 173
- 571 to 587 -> 209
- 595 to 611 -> -49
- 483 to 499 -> 63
